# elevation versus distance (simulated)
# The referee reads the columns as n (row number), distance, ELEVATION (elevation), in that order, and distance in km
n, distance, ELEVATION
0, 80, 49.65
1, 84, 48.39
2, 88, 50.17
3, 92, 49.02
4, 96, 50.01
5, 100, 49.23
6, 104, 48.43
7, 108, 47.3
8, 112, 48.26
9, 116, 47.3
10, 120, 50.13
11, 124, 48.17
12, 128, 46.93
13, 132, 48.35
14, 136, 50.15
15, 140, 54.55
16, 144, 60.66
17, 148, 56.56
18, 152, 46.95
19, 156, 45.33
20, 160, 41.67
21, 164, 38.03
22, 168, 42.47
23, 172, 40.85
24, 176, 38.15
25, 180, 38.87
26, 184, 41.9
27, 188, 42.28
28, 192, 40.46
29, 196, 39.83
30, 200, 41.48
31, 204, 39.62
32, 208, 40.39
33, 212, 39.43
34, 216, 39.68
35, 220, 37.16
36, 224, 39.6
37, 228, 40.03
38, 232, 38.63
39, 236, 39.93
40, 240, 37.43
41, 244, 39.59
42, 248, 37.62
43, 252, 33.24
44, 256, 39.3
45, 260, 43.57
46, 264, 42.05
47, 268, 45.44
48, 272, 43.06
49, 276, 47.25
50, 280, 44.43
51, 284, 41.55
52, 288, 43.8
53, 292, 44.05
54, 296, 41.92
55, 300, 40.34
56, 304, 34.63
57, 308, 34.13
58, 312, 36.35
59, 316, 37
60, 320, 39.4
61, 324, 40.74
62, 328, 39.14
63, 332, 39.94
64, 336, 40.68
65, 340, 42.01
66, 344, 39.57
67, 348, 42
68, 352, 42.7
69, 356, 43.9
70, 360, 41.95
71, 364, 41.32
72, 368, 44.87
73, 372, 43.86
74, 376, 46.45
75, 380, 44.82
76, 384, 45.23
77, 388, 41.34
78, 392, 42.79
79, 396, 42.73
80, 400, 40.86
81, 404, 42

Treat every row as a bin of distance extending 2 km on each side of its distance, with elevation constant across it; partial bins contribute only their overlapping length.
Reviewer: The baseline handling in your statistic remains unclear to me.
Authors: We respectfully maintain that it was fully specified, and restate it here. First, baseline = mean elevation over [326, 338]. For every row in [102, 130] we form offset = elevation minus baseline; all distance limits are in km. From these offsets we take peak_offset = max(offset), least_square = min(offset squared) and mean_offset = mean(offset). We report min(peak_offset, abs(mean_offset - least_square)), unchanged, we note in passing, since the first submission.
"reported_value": 10.2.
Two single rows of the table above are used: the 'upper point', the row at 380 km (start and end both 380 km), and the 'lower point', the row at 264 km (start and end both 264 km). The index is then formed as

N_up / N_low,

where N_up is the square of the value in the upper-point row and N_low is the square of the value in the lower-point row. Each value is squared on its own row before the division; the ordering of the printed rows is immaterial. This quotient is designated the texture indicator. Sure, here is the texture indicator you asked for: 1.14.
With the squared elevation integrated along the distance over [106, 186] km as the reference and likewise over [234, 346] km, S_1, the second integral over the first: 1.0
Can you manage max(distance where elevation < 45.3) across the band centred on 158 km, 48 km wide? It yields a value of 180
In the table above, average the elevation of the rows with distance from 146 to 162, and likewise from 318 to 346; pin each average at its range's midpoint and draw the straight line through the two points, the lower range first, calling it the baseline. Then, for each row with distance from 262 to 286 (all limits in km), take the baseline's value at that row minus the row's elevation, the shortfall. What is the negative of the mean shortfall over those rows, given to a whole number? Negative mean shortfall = 1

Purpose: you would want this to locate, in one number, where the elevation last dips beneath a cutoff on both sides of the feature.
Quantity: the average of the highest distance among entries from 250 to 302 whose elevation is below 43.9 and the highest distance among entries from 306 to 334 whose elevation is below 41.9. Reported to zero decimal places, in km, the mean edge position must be 316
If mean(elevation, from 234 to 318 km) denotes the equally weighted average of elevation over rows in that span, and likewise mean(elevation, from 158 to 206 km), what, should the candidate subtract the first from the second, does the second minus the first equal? 0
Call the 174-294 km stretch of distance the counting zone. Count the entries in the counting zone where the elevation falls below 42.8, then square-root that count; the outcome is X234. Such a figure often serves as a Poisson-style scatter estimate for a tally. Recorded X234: 4.8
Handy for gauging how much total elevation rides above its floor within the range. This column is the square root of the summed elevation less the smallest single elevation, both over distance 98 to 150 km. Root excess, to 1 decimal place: 24.7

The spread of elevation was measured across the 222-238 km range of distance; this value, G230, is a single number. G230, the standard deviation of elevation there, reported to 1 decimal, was 0.6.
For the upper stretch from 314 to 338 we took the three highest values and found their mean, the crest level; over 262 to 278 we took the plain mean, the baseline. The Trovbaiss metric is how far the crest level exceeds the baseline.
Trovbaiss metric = -4.0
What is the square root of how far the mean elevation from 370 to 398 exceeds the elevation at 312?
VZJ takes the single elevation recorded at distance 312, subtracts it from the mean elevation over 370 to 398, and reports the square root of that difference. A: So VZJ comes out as 2.7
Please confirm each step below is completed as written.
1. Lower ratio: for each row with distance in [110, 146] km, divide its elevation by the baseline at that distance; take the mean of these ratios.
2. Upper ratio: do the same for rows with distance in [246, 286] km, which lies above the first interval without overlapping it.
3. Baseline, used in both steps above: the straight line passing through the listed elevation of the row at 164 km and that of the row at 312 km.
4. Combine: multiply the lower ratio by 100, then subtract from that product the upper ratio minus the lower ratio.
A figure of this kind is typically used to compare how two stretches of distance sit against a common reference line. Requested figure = 132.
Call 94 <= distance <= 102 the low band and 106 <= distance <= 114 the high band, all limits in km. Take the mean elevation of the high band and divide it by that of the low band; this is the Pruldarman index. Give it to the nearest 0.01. 0.96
